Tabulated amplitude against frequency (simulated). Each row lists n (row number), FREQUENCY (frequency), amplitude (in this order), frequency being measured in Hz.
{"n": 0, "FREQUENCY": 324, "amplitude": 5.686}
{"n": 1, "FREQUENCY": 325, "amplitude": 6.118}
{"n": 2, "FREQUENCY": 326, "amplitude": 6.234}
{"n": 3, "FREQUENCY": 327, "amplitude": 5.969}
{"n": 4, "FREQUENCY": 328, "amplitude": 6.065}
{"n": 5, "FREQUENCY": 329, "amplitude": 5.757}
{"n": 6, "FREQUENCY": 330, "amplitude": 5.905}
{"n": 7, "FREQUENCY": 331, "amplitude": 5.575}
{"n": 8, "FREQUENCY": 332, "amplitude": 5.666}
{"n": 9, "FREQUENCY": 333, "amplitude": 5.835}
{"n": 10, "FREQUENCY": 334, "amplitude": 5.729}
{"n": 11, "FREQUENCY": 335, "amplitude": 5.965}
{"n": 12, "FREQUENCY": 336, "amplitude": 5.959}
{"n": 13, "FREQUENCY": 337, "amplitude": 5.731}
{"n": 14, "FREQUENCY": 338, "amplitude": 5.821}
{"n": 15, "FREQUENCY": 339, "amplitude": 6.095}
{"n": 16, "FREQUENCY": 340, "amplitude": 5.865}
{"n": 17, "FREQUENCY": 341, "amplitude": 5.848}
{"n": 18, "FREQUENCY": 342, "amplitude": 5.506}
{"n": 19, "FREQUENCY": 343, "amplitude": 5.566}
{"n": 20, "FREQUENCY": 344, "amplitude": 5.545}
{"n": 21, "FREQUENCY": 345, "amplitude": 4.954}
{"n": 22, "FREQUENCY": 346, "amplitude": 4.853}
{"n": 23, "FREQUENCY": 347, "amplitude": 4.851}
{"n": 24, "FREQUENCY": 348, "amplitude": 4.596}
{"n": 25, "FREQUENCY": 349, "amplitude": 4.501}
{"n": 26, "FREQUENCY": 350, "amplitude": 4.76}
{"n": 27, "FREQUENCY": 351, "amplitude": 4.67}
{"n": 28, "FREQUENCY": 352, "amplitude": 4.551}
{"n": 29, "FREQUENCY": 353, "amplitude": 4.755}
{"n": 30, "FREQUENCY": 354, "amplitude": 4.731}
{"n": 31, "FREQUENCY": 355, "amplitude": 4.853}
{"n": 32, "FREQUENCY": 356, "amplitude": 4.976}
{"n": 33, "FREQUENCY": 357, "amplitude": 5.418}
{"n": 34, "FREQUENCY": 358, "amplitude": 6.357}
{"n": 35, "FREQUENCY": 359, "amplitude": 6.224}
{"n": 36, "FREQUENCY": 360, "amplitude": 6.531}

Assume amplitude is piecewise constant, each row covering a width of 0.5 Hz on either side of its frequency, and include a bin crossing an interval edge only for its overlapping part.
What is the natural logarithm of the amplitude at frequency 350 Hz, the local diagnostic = 1.56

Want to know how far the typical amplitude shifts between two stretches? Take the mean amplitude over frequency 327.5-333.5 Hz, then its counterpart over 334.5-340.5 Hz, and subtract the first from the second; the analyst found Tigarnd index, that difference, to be 0.11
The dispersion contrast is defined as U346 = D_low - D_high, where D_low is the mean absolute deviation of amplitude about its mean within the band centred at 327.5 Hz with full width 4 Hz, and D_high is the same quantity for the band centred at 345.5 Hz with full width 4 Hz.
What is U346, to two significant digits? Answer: -0.10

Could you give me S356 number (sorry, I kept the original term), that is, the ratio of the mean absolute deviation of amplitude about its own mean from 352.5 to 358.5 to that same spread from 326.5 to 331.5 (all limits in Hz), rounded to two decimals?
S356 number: 3.13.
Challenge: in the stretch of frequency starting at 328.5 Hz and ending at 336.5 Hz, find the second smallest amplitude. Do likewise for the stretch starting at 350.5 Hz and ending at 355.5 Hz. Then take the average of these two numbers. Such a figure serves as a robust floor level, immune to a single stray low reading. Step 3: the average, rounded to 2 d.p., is 5.17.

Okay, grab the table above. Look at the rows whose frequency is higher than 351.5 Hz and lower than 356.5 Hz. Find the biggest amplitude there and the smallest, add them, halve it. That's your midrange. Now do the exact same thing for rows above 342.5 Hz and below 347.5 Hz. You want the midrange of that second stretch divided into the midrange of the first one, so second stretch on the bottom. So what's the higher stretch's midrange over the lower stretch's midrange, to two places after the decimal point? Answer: 0.91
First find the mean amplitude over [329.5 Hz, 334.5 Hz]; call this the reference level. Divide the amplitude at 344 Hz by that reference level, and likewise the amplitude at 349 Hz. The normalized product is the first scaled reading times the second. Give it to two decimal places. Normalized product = 0.76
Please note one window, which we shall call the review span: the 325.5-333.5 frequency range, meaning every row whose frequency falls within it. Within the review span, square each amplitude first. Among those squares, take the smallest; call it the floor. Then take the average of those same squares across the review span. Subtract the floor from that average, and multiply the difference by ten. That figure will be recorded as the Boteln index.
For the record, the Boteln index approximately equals 35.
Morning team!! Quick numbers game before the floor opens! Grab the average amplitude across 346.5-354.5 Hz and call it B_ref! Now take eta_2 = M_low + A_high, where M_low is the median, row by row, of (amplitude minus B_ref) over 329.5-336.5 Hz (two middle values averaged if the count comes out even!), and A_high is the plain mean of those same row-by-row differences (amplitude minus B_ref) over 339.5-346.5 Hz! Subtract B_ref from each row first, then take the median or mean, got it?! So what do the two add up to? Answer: 1.93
